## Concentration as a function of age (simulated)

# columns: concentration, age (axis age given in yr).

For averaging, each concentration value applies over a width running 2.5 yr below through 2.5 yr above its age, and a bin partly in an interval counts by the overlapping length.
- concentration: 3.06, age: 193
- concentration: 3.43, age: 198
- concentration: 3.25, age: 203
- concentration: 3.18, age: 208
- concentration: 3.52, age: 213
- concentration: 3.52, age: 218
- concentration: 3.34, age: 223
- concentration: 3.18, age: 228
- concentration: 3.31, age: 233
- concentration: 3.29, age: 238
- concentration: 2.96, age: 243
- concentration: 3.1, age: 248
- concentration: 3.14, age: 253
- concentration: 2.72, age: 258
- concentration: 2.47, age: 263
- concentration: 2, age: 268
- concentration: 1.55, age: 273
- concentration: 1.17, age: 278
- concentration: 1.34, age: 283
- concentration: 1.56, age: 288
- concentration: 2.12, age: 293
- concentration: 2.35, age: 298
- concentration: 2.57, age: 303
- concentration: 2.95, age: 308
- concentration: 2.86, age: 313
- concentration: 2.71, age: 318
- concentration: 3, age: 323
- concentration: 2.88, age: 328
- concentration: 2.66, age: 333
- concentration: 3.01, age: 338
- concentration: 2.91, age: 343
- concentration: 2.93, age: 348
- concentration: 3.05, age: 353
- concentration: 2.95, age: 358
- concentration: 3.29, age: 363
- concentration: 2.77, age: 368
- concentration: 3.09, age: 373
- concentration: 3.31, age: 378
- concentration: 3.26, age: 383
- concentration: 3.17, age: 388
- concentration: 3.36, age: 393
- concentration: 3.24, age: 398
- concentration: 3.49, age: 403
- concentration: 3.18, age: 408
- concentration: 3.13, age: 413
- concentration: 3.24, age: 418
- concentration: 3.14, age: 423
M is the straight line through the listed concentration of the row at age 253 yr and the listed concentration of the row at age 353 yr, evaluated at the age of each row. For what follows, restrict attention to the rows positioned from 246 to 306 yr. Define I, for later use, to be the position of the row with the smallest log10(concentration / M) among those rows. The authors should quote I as 278 yr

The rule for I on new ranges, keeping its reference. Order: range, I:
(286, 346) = 288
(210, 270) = 268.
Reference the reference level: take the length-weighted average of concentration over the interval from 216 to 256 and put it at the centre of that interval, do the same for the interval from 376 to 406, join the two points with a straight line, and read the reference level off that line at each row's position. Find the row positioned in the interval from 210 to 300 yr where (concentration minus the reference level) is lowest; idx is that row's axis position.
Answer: 278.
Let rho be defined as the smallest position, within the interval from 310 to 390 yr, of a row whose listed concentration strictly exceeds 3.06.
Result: 363 yr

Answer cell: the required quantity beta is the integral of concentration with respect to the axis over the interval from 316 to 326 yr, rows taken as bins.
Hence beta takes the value 29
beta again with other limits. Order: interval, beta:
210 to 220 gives 35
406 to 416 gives 32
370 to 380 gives 32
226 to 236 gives 33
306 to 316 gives 29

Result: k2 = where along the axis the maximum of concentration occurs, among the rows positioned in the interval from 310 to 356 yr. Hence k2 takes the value 353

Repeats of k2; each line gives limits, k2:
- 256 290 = 258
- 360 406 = 403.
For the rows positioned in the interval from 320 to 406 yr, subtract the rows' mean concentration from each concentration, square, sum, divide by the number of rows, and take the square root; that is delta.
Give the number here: 0.22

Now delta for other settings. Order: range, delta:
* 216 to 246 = 0.17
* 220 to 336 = 0.64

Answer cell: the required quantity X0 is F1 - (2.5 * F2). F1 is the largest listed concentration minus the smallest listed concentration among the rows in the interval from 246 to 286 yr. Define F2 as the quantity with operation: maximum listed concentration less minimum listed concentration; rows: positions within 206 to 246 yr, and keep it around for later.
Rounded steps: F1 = 1.97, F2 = 0.56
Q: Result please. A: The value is 0.6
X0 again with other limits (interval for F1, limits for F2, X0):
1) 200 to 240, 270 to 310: -4.1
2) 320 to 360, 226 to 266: -1.7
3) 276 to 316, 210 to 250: 0.4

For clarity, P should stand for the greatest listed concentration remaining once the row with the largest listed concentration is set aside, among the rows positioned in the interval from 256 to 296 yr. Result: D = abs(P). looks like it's 2.47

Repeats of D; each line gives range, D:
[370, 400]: 3.31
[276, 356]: 3.01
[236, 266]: 3.14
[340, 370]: 3.05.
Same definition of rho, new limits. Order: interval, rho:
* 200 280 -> 203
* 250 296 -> 253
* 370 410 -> 373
